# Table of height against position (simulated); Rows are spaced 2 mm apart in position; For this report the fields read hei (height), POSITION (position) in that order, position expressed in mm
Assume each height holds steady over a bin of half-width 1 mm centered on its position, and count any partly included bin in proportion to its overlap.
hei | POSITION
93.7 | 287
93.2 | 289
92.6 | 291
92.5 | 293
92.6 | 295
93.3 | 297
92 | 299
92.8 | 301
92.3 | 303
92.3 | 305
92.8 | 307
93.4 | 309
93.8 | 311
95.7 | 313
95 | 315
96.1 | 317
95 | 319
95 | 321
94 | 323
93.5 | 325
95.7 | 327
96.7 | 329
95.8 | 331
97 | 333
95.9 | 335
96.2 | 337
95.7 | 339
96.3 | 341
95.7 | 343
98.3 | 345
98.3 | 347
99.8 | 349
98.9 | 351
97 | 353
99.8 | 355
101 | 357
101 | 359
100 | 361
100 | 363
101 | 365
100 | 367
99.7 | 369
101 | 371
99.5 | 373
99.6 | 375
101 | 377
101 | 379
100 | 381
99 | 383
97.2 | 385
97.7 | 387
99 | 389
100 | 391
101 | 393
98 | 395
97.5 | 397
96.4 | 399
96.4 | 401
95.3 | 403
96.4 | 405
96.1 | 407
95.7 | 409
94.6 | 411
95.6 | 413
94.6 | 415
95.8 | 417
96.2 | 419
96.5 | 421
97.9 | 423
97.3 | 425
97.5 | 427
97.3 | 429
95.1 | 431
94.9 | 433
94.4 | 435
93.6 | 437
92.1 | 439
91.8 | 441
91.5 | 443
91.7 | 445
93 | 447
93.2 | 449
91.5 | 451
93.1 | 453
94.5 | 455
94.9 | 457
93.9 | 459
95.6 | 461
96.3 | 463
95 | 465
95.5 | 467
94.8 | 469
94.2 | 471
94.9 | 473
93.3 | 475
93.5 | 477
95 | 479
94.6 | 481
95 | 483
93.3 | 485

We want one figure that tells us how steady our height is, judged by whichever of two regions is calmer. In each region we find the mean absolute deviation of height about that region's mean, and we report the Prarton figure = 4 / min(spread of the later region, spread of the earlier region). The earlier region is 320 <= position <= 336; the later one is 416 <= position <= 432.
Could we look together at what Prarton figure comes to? 5.0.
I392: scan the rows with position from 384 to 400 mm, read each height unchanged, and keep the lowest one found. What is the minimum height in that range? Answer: 96.4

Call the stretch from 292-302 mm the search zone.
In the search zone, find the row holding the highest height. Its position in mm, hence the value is 297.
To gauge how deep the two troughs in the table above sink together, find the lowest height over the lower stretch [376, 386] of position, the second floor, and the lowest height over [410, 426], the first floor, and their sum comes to 192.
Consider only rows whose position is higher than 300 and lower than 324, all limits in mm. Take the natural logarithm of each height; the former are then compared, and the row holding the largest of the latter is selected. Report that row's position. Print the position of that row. 317 mm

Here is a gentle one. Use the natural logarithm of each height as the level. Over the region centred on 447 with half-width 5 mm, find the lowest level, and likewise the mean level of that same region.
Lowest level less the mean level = -0.0074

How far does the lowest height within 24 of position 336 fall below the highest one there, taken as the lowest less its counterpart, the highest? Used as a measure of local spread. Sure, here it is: -7.5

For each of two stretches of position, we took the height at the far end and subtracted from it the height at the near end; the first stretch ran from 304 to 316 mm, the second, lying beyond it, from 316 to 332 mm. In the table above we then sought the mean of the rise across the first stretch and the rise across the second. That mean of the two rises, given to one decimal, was 1.2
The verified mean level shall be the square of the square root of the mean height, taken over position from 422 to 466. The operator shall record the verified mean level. 94.4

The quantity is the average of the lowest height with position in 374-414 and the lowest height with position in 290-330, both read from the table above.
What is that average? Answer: 93.3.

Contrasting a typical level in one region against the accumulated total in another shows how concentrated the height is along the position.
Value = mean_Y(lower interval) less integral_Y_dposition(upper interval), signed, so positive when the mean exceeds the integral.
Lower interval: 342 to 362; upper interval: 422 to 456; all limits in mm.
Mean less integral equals -3102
